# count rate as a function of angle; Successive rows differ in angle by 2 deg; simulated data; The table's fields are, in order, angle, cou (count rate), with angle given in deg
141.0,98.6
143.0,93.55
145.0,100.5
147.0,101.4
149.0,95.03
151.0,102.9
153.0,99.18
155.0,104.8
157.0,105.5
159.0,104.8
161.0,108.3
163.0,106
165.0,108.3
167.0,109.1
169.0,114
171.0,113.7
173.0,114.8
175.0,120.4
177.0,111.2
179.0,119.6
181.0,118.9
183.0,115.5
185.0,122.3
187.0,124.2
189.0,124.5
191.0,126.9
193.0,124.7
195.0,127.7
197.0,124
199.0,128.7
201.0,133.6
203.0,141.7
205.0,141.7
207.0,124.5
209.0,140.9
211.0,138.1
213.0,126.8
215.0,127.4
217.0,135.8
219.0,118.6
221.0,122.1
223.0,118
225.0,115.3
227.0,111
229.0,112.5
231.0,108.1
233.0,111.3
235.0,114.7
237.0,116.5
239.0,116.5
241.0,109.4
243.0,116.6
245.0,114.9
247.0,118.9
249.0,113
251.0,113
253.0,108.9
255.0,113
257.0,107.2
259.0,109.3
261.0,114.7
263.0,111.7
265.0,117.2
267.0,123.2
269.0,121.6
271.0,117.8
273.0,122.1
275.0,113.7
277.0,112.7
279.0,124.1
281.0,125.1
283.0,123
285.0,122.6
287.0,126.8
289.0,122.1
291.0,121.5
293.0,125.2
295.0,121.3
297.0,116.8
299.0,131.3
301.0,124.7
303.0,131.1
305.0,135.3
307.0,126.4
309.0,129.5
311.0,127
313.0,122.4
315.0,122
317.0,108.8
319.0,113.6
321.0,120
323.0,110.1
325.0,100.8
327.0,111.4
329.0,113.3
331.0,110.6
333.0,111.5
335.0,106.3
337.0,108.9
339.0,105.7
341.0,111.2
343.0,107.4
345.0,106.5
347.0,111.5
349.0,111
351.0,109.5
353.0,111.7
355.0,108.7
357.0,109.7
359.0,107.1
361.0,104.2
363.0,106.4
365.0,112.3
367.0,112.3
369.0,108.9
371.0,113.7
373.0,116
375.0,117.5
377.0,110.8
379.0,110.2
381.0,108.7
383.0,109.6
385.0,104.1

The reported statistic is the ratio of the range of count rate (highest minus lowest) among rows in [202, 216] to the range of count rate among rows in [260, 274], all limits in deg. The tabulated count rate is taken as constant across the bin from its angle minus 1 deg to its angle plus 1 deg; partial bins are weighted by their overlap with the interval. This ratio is 1.5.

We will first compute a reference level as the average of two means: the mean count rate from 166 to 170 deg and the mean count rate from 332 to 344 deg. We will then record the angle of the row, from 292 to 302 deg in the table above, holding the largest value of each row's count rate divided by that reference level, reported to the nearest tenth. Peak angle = 299.0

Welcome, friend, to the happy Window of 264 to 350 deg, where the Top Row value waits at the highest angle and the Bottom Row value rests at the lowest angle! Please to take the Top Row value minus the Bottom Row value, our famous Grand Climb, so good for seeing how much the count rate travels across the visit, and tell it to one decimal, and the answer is -6.2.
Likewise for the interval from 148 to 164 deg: 11.0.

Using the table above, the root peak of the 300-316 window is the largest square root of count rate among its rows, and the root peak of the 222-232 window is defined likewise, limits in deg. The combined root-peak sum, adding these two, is 22.5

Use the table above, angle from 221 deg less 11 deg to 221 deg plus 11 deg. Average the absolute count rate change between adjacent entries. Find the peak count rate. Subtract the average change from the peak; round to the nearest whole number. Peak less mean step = 132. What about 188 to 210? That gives 135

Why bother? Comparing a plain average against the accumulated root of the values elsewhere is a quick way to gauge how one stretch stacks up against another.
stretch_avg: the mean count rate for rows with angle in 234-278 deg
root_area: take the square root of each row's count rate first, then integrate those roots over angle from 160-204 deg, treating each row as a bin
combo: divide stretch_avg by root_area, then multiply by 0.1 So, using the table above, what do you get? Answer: 0.0239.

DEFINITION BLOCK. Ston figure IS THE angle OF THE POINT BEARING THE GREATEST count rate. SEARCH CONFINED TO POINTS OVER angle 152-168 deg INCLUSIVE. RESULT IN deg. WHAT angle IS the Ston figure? 167.0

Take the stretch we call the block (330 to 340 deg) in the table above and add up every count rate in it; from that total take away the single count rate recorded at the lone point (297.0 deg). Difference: 426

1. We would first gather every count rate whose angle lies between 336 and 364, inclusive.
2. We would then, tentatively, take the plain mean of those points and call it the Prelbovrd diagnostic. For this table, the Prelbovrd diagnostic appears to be 109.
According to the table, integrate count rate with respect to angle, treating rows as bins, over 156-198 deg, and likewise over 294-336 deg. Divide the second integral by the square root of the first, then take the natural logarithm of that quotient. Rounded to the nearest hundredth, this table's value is 4.27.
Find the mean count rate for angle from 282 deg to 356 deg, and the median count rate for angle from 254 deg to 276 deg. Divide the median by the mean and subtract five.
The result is -4.02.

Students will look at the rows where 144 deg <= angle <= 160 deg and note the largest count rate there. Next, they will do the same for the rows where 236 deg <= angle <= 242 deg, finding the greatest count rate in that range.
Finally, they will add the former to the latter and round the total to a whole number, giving 222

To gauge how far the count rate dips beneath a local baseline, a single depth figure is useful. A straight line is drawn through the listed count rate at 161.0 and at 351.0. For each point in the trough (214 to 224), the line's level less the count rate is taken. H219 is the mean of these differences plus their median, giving -29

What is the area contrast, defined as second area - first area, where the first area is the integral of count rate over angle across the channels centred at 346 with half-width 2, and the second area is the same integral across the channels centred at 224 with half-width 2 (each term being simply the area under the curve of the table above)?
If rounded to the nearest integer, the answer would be 31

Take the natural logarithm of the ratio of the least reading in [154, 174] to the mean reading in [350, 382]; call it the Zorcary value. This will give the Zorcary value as -0.05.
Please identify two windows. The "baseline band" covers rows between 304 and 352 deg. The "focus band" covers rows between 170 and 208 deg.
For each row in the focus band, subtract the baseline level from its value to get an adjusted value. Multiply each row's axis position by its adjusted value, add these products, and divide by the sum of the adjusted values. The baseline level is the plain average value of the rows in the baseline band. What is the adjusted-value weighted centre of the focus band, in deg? 196.5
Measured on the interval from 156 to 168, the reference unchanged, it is 161.4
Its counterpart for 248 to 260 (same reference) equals 255.5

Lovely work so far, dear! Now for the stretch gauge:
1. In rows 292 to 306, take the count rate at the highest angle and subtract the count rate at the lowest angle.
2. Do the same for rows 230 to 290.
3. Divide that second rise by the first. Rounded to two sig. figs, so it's 1.4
